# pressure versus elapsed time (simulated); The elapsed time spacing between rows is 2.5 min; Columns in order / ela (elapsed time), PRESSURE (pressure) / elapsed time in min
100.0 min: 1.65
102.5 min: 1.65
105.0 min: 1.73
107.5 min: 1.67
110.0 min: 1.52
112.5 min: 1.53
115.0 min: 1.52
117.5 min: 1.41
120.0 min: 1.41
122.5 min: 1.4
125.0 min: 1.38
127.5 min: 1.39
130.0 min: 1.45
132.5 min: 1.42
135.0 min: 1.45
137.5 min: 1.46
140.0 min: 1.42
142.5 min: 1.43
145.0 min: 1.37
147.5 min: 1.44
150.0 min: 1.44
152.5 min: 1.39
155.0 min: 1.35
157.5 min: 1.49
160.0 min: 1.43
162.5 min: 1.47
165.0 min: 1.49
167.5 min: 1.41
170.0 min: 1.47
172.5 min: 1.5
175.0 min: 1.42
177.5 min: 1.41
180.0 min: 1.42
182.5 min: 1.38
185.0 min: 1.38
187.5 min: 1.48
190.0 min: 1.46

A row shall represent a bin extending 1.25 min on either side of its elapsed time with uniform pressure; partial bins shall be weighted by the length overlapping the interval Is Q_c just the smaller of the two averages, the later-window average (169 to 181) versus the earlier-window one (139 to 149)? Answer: 1.42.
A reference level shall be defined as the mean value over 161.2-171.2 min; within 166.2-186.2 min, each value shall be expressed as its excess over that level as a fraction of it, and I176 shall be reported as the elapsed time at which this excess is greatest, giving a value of 172.5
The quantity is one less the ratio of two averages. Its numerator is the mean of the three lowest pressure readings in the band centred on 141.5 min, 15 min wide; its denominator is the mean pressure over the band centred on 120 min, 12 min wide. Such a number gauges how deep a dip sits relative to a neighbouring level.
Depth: 0.01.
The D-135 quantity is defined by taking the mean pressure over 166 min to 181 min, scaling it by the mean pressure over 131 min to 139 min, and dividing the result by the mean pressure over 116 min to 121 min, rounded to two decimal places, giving 1.47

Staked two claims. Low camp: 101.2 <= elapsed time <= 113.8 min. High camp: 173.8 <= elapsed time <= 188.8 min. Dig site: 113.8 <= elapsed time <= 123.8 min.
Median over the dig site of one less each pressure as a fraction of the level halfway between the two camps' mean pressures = 0.071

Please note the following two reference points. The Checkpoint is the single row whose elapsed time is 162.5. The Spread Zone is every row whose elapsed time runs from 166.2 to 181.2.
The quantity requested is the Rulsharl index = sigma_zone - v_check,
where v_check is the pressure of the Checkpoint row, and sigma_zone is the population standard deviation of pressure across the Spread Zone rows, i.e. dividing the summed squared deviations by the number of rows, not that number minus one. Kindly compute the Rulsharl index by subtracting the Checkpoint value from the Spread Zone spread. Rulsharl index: -1.44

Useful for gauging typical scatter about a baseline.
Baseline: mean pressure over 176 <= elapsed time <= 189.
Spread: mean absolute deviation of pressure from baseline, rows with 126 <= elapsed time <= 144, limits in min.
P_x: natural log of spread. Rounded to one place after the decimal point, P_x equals -3.7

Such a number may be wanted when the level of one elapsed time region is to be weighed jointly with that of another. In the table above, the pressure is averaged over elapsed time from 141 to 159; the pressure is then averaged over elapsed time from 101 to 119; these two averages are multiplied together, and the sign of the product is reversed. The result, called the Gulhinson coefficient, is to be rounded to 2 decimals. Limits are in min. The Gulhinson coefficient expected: -2.23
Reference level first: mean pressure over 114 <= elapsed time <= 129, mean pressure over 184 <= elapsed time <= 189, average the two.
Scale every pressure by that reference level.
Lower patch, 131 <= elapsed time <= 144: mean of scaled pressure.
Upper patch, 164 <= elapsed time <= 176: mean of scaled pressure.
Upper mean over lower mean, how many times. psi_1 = 1.02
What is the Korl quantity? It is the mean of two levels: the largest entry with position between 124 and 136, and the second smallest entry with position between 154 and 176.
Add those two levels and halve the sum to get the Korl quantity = 1.43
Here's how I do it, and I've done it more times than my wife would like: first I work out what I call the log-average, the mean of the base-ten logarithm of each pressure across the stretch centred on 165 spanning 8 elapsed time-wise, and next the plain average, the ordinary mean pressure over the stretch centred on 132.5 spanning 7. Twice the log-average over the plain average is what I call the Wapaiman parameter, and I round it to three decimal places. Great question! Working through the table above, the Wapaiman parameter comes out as 0.227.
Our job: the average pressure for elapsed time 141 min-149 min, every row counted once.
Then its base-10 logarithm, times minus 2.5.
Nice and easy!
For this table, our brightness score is -0.376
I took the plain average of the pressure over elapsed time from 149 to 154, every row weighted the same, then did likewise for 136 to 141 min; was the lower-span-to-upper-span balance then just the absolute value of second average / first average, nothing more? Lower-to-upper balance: 1.02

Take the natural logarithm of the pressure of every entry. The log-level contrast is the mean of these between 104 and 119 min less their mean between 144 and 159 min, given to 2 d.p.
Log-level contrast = 0.10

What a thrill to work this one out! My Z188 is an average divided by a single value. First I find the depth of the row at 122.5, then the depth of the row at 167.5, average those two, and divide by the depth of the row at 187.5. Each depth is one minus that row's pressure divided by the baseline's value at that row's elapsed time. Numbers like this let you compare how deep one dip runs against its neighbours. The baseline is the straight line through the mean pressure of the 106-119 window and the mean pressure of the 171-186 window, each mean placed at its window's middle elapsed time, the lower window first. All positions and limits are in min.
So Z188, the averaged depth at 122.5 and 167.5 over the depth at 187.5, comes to -1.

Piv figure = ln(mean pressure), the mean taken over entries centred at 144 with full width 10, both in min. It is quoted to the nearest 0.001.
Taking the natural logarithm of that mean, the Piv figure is 0.347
